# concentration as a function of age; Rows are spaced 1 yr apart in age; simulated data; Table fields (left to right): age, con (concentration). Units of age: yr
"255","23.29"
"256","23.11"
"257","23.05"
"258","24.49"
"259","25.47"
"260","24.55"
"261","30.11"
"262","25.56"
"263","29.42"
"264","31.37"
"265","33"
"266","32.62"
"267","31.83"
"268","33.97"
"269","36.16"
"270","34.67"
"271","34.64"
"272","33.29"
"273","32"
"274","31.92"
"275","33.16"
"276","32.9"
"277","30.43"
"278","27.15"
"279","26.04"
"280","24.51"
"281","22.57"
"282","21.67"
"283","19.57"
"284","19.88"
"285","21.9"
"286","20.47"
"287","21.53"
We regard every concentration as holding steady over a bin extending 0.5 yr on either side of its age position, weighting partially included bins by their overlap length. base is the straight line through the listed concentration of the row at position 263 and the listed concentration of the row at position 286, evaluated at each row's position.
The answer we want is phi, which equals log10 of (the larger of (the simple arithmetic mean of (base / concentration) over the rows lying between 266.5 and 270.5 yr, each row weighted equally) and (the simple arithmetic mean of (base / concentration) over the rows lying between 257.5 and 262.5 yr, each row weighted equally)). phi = 0.073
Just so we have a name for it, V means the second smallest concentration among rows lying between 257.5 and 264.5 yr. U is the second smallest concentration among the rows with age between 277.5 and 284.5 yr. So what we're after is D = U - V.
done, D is -5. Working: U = 19.88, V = 24.55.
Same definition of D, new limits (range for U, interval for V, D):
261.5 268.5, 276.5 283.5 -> 8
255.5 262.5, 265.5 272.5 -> -10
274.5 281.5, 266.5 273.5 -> -7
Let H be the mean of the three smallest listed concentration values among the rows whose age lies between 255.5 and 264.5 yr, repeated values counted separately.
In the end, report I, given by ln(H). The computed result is 3.2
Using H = 24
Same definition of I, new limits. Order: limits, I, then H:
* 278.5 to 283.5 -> 3.1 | 21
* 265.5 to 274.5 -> 3.5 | 32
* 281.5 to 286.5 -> 3.0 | 20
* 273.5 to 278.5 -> 3.4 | 30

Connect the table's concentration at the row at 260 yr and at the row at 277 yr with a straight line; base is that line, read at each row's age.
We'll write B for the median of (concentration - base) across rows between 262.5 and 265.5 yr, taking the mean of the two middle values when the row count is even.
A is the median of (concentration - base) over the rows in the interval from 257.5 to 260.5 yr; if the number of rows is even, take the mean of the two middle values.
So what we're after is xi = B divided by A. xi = 9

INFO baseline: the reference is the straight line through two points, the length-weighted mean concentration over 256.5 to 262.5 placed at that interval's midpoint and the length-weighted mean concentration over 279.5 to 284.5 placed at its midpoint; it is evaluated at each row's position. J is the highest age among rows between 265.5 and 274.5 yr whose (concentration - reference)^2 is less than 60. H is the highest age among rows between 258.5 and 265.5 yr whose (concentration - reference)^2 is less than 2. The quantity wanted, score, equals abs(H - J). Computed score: 5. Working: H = 262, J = 267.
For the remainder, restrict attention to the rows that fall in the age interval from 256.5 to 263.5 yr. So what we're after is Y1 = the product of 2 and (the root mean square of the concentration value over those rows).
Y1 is 52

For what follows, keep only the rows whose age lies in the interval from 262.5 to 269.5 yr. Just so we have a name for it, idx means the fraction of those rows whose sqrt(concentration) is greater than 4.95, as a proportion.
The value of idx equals 1.00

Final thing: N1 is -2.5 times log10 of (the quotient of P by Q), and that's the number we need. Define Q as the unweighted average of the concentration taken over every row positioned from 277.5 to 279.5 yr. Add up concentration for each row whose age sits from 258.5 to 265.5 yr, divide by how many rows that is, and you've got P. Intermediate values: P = 28.5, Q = 26.6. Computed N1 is -0.08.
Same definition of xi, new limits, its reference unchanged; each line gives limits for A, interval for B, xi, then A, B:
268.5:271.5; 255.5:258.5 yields 0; 7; 0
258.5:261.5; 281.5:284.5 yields -10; 1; -13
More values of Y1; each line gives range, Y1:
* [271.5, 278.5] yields 63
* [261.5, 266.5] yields 61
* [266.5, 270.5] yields 68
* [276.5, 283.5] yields 50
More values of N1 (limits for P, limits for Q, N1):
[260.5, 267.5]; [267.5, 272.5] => 0.13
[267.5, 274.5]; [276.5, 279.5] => -0.21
